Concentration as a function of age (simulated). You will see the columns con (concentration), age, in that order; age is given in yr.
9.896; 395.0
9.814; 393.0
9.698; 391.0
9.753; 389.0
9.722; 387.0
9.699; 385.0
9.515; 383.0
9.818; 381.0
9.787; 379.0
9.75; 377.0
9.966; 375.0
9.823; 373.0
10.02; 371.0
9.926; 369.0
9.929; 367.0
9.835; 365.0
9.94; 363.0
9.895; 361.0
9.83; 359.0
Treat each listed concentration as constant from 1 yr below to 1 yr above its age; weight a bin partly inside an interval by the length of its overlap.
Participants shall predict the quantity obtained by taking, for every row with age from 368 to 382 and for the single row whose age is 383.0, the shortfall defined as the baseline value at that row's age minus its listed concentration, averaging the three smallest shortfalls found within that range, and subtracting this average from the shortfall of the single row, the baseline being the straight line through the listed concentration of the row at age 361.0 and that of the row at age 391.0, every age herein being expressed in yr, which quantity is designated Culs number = 0.38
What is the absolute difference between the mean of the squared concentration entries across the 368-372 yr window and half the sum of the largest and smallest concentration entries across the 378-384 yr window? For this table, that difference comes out 89.8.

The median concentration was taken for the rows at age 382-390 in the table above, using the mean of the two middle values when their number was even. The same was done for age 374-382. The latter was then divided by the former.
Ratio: 1.01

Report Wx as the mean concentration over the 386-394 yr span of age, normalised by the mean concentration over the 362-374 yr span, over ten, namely 0.0983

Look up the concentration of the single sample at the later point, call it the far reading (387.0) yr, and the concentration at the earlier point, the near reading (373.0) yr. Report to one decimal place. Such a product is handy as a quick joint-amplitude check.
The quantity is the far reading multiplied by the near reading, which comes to 95.5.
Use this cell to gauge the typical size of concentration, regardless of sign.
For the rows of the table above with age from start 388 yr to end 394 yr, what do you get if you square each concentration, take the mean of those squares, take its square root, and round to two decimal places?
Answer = 9.76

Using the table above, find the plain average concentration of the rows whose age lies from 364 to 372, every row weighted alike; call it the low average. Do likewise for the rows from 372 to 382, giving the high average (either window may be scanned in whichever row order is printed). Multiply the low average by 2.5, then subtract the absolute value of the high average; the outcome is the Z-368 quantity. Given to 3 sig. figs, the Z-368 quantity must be 15.0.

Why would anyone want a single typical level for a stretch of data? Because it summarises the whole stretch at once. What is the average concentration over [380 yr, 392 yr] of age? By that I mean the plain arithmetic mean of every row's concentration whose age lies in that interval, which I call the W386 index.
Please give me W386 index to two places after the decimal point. 9.70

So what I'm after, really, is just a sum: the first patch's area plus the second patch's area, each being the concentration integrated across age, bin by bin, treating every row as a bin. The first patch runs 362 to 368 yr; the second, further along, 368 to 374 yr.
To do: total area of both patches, 119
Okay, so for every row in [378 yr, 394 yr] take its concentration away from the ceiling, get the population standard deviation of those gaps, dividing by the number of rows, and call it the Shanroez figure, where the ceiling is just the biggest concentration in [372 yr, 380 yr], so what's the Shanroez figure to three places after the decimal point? 0.091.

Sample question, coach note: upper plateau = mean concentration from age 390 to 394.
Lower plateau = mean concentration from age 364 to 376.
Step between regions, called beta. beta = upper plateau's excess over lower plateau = -0.16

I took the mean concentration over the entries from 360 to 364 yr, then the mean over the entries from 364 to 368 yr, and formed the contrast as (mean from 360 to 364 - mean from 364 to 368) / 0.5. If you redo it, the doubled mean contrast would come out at 0.1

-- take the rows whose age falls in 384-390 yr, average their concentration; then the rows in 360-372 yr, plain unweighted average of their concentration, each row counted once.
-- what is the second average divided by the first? 1.02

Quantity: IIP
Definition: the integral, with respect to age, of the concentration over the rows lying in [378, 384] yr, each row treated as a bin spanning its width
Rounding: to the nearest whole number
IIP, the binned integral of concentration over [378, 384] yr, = 58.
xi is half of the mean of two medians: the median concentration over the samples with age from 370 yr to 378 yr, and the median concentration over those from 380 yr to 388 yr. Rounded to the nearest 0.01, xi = 4.90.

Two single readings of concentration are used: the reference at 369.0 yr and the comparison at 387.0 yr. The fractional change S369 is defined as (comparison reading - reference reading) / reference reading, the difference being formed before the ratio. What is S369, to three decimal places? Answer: -0.021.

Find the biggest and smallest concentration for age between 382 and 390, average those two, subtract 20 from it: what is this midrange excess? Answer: -10.4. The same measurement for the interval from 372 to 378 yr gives -10.1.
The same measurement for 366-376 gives -10.1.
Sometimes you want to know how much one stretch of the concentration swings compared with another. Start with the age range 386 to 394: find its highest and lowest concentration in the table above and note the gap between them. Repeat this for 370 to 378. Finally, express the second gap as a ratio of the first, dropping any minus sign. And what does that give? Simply 2.3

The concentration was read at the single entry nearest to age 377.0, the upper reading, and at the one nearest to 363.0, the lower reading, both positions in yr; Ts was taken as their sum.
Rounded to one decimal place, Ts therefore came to 19.7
